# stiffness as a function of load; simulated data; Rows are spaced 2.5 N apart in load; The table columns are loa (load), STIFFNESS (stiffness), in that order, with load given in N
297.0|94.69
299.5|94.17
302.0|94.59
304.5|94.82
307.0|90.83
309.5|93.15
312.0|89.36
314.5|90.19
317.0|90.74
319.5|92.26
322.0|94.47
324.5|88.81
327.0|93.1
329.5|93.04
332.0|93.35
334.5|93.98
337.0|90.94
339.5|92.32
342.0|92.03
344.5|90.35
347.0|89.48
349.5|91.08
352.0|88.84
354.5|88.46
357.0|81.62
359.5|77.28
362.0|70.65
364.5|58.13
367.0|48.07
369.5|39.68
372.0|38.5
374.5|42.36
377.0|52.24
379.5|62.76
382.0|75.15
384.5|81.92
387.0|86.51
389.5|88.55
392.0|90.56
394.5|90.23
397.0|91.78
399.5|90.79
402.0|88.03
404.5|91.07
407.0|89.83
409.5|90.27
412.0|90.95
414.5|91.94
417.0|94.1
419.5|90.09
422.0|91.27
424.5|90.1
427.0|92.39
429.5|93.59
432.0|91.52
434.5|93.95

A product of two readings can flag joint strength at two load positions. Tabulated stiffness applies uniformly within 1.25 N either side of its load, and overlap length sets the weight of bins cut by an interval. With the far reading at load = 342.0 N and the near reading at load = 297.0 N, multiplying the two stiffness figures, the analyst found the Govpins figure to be 8714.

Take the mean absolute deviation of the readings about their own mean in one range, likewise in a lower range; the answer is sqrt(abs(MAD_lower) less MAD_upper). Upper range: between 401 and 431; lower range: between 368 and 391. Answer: 4.1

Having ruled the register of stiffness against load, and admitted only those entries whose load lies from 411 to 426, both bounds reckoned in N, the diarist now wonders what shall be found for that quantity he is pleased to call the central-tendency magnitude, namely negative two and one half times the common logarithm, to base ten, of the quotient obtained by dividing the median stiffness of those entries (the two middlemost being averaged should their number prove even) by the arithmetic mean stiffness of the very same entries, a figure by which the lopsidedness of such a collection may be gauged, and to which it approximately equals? 0.004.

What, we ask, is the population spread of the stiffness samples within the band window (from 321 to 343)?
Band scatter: 1.6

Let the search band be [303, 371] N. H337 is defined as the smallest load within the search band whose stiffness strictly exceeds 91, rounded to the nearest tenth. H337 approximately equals 304.5 N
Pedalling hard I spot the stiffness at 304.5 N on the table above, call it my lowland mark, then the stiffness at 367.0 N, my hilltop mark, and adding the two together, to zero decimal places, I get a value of 143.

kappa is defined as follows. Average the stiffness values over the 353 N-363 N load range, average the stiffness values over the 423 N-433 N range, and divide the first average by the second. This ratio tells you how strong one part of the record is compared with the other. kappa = 0.87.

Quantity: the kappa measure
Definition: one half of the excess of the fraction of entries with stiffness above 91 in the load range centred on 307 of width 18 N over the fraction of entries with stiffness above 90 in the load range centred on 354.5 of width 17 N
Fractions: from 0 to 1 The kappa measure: 0.2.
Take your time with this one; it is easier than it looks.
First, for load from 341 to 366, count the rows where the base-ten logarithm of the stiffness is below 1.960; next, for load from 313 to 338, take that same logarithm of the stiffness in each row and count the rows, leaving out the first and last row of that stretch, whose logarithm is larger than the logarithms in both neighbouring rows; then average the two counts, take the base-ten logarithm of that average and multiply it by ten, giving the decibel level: 7.8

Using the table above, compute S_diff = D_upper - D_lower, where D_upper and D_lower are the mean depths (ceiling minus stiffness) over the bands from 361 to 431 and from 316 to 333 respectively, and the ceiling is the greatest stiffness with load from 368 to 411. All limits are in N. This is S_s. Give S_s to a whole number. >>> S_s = 14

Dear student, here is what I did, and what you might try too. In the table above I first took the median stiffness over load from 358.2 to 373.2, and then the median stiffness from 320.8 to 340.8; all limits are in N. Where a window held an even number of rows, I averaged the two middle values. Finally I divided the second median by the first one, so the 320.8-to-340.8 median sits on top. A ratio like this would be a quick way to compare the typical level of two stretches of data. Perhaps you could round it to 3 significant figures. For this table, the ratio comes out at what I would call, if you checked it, 1.75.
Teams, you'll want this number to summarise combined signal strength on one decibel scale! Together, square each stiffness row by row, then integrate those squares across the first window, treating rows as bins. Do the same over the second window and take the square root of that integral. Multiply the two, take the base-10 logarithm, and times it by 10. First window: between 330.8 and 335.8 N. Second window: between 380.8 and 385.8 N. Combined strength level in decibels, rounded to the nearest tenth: 68.9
